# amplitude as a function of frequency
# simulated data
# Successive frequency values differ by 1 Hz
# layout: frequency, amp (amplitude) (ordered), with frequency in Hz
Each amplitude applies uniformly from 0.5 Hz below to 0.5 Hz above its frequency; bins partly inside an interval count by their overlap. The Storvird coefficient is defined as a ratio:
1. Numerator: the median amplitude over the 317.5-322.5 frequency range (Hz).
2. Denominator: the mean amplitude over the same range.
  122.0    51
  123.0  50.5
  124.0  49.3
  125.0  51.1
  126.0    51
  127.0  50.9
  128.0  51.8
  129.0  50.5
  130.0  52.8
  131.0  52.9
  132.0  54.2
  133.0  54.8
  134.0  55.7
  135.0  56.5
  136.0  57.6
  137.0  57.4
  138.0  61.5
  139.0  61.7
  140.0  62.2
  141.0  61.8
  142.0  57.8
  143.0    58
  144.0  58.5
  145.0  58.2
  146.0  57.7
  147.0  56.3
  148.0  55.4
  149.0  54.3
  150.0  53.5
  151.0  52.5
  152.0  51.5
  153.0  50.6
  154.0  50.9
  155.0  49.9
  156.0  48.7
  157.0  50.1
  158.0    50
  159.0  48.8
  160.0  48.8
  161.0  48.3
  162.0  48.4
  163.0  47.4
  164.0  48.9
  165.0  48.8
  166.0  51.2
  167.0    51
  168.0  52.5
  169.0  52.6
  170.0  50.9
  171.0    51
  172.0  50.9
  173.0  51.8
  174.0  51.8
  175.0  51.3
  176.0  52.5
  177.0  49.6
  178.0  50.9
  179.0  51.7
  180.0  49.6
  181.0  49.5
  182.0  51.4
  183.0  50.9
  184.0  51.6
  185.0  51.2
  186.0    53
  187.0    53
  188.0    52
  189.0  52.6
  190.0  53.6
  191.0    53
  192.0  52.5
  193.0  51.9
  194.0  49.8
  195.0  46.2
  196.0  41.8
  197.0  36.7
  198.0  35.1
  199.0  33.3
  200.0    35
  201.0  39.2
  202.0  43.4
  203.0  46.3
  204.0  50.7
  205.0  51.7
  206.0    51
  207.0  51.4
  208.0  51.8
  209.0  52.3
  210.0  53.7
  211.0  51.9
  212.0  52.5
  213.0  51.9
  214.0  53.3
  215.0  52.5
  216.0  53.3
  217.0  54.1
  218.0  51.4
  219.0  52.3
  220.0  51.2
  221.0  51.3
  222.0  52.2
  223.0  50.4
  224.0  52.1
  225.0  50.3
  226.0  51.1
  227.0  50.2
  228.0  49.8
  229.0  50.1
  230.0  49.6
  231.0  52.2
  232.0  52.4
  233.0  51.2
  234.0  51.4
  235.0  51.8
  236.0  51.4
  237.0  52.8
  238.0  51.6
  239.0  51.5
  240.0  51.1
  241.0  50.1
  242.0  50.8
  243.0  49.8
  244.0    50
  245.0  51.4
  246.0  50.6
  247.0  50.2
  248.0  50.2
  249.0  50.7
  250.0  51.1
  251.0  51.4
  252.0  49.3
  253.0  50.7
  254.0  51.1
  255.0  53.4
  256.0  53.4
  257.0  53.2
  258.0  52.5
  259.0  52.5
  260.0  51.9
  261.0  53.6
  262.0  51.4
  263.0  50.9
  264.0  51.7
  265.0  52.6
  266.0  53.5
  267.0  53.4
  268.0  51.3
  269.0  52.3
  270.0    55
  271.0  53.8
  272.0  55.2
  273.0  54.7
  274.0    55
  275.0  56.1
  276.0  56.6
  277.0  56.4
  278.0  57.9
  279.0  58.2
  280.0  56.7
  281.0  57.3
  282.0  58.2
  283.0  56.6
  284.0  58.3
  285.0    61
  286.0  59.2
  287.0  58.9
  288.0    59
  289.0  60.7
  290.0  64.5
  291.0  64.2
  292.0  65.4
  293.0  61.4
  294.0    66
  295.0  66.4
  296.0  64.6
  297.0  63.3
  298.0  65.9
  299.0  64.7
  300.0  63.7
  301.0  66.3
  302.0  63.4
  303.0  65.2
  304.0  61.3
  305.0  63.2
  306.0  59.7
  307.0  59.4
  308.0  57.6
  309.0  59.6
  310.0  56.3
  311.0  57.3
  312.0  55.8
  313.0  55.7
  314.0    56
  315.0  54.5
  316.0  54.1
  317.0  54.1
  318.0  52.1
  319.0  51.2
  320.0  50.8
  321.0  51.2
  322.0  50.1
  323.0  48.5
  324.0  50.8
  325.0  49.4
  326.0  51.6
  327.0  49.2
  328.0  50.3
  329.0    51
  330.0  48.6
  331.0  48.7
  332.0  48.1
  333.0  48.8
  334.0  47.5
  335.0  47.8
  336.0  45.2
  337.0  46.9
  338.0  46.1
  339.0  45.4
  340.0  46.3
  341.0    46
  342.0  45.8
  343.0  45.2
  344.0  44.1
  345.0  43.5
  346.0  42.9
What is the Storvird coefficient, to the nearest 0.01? 1.00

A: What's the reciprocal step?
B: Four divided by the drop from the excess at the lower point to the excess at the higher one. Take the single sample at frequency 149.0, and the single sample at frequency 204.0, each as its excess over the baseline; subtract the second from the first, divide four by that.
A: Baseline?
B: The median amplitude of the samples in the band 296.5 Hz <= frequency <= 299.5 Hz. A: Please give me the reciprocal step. 1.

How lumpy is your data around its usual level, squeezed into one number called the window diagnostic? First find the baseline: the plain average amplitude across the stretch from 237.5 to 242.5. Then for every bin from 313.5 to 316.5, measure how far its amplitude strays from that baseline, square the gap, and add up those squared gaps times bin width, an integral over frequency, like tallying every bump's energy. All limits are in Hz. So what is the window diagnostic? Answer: 46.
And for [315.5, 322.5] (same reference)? 21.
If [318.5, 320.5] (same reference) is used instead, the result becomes 0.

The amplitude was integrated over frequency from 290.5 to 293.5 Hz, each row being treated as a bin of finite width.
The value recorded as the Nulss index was 191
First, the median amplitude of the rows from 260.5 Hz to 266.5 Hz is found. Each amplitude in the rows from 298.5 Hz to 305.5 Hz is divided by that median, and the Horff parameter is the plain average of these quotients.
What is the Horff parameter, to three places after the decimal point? 1.227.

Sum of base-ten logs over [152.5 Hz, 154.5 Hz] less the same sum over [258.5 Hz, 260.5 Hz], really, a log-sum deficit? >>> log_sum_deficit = -0.02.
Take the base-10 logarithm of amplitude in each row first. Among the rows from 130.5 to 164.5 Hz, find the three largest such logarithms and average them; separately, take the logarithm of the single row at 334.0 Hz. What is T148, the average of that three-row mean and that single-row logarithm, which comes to 1.73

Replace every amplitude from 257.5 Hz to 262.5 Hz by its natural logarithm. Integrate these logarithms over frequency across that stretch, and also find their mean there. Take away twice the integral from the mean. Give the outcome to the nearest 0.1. -35.6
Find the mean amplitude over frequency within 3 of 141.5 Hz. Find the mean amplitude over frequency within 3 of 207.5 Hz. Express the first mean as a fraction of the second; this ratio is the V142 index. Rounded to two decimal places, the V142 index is 1.15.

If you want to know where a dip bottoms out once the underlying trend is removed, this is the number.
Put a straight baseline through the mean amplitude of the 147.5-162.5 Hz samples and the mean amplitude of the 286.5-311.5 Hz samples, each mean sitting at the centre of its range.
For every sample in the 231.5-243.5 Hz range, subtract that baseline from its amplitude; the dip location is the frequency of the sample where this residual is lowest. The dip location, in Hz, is 243.0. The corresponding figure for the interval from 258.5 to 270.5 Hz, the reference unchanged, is 268.0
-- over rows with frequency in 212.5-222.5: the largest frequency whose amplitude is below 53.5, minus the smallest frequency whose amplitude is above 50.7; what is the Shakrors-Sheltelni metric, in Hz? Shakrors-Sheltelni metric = 9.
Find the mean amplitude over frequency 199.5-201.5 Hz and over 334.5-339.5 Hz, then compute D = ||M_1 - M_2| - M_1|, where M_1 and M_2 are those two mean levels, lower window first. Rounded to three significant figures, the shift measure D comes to 27.9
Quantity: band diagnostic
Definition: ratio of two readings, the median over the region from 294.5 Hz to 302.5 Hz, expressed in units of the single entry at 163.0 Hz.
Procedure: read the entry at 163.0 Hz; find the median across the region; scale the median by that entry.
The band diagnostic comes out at 1.36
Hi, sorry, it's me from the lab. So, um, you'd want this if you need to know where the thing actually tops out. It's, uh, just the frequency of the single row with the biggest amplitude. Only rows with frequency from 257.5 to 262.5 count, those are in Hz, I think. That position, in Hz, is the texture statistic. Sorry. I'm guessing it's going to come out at 261.0 Hz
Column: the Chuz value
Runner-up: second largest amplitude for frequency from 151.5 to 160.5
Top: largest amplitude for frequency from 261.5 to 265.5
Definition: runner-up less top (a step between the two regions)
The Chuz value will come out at -1.7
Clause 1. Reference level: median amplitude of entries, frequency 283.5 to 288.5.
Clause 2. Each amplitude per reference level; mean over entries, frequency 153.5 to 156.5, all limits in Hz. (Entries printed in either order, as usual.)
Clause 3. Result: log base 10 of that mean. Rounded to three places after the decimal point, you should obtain -0.073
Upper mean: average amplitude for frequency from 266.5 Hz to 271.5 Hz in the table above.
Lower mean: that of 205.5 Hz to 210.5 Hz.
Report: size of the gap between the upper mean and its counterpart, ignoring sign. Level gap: 1.12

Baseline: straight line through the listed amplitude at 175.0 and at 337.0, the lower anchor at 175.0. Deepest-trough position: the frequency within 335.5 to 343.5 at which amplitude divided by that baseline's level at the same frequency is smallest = 336.0 Hz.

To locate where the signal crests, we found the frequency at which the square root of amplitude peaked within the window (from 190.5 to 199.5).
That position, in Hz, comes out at 191.0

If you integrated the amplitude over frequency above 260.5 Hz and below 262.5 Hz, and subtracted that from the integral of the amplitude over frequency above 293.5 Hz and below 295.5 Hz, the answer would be 27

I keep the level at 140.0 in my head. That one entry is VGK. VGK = 62.2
